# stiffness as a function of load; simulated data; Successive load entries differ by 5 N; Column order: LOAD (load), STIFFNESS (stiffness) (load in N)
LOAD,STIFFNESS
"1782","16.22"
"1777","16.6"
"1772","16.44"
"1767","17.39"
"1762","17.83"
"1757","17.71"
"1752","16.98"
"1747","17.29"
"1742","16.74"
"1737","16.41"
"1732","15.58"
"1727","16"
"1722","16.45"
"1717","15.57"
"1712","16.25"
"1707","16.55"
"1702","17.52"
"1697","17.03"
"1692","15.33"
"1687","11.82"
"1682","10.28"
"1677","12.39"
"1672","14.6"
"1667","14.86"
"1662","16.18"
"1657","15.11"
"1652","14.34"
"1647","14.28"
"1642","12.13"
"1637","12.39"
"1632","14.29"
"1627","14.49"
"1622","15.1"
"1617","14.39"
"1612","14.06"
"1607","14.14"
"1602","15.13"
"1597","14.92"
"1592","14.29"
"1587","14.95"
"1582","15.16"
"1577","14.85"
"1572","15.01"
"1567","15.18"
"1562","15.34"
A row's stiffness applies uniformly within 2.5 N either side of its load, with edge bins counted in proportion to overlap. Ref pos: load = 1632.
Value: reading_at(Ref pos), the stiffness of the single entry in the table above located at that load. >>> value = 14.29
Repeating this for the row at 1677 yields 12.39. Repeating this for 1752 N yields 16.98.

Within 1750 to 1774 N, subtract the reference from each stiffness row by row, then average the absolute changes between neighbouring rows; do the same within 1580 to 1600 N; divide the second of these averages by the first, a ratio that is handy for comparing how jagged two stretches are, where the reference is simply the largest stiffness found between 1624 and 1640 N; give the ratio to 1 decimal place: 0.9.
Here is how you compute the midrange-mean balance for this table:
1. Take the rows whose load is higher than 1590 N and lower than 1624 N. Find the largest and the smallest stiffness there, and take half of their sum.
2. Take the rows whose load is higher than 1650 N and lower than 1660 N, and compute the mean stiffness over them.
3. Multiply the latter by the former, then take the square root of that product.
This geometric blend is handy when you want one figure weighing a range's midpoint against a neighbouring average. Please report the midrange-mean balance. 14.7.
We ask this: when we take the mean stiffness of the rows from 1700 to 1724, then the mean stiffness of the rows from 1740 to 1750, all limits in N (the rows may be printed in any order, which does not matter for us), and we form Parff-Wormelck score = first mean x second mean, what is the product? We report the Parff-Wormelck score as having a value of 280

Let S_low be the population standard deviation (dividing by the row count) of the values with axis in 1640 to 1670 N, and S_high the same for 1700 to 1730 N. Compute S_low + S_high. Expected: 1.8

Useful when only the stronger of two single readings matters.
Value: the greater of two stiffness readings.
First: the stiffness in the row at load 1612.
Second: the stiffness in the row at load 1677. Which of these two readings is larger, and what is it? 14.1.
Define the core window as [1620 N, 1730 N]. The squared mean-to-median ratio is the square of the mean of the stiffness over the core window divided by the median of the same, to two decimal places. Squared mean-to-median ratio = 0.96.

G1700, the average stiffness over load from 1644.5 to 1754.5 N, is 15.3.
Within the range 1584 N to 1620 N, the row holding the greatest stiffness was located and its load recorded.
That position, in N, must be 1602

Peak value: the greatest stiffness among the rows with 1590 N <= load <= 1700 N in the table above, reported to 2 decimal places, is 17.03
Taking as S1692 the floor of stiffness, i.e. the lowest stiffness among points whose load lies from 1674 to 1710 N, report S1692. 10.28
